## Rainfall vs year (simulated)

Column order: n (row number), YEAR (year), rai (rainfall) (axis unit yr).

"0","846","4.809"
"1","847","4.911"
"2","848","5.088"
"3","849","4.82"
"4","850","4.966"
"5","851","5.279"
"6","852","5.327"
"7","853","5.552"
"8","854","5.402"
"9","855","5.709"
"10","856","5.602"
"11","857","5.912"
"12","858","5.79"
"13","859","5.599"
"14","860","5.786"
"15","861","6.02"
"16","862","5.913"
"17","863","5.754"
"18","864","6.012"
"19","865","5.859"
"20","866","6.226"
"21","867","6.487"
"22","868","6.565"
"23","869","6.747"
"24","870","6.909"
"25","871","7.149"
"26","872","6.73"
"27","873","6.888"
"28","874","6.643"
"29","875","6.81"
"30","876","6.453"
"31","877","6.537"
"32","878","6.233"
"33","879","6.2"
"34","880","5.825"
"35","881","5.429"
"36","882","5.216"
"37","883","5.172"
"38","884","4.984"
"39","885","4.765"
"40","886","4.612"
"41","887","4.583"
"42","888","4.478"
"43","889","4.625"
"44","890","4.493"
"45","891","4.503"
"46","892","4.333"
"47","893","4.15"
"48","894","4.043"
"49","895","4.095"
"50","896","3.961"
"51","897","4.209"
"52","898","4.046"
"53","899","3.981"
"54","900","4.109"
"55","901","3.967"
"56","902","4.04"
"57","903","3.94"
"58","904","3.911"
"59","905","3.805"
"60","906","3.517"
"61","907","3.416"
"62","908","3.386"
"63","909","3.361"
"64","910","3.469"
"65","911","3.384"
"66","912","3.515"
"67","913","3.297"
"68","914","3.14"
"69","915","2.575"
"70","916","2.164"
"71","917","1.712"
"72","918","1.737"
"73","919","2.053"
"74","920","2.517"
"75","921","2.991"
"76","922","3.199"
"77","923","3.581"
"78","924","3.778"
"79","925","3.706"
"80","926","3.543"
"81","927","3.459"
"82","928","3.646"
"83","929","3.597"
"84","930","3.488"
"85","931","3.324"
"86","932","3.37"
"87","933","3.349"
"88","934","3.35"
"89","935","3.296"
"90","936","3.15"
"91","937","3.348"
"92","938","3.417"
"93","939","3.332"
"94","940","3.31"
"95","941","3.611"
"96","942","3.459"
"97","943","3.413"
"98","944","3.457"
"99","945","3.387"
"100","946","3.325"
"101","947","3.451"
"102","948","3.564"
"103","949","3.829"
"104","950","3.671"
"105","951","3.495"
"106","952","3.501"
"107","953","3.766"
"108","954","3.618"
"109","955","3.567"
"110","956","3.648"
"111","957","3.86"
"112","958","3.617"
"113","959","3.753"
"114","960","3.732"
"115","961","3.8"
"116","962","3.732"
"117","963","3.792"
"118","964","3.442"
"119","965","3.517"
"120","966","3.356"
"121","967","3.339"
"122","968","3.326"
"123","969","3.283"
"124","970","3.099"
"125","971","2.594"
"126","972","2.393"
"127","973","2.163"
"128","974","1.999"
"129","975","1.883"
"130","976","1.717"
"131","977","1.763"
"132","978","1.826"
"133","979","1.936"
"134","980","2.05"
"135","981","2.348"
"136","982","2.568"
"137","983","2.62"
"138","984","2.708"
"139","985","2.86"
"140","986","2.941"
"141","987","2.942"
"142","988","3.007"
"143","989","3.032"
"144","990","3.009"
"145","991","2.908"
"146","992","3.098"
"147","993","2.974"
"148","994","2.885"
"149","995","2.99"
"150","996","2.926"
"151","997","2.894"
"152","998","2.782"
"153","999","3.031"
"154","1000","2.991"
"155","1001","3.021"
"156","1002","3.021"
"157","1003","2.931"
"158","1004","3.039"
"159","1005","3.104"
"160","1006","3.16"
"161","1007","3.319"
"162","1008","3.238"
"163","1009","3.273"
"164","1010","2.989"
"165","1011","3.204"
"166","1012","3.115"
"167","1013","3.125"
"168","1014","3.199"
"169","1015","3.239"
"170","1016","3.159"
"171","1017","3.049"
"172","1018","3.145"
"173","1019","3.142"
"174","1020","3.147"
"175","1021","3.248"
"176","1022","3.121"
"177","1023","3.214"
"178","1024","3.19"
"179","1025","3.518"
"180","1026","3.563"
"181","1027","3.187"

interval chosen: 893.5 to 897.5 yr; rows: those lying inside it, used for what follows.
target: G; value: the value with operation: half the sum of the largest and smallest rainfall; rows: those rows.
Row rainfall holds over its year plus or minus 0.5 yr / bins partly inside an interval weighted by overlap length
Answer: 4.1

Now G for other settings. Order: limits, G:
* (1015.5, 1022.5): 3.1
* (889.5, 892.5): 4.4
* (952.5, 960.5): 3.7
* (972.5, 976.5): 1.9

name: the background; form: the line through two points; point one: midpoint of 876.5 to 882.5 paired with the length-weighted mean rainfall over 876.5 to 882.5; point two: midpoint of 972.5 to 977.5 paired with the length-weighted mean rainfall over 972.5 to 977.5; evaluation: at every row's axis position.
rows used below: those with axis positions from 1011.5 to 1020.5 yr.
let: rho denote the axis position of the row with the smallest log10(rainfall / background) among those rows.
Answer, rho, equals 1012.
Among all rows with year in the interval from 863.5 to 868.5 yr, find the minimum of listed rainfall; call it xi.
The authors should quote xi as 5.859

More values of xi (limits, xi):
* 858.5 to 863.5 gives 5.599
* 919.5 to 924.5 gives 2.517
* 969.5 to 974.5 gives 1.999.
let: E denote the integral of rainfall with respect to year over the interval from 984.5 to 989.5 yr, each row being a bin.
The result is 15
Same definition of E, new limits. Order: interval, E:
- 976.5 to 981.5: 10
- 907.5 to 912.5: 17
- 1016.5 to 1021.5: 16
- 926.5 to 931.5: 18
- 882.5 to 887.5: 24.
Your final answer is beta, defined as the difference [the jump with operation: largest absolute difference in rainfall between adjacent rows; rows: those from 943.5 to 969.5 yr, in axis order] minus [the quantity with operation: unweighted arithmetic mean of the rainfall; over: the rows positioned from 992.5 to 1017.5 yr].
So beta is -2.72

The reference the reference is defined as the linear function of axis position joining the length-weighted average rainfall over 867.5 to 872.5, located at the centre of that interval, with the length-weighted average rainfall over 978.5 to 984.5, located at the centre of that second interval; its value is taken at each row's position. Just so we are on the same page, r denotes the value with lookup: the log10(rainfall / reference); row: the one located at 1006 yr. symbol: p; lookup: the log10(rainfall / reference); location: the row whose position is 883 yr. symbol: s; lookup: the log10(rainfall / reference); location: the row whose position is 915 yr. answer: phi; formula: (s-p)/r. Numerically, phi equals -0.6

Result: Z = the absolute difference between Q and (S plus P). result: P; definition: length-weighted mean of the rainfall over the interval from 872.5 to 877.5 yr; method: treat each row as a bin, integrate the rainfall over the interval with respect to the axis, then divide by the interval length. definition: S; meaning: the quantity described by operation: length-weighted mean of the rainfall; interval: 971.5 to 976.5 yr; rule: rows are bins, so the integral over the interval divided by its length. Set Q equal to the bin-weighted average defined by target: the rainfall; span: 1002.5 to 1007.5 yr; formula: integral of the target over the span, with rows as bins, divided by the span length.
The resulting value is 5.6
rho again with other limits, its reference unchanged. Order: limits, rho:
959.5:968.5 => 964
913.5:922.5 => 917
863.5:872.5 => 865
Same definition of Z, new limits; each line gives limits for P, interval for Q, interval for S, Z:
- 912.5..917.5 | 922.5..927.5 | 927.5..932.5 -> 2.4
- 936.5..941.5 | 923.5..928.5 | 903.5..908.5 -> 3.4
